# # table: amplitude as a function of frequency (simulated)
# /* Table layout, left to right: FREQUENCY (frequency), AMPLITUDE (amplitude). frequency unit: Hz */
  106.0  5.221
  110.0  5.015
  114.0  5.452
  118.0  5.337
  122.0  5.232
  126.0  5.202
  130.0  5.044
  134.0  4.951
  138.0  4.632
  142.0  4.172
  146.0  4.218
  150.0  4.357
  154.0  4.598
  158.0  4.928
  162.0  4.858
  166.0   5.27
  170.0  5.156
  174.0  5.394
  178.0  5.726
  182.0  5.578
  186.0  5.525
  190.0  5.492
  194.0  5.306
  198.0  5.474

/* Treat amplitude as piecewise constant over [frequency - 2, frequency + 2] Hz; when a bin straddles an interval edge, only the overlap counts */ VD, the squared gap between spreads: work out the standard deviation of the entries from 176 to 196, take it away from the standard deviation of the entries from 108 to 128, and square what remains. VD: 0.000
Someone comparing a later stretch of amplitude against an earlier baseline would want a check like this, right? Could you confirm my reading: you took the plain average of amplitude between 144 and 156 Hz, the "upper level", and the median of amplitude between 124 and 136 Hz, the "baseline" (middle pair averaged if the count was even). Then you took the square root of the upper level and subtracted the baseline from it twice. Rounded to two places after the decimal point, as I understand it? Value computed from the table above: -7.99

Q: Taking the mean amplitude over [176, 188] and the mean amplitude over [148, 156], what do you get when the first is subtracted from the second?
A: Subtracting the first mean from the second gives -1.13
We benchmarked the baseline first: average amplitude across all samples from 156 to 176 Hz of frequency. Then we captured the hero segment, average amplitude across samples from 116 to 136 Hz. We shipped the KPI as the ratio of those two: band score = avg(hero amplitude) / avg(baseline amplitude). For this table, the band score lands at 1.01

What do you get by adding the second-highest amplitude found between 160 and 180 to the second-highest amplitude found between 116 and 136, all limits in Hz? 10.6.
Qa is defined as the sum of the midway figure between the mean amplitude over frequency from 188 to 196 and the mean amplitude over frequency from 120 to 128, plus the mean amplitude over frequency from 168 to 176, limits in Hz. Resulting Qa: 10.6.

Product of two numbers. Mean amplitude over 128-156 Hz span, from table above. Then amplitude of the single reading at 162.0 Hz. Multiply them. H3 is 22.2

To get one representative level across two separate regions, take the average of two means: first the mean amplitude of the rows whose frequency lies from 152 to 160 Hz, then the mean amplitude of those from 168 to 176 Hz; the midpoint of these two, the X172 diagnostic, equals 5.0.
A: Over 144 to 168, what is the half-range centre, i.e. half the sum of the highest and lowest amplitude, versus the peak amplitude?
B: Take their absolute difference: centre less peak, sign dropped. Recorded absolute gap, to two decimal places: 0.53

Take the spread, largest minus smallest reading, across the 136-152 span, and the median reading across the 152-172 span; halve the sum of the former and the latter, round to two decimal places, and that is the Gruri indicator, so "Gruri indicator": 2.69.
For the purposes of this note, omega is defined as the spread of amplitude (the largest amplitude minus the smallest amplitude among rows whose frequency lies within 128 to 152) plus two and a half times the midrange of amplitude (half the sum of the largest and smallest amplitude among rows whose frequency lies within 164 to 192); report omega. 14.5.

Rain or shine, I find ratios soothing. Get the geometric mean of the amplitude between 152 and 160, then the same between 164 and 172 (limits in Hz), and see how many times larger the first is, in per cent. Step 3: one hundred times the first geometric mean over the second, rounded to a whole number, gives 91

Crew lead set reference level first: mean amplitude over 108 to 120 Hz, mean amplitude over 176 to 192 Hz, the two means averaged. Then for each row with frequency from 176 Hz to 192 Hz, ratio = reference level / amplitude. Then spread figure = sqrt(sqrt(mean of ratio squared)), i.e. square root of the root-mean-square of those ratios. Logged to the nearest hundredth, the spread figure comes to 0.99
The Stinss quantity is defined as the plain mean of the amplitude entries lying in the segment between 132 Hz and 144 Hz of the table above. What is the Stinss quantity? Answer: 4.6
